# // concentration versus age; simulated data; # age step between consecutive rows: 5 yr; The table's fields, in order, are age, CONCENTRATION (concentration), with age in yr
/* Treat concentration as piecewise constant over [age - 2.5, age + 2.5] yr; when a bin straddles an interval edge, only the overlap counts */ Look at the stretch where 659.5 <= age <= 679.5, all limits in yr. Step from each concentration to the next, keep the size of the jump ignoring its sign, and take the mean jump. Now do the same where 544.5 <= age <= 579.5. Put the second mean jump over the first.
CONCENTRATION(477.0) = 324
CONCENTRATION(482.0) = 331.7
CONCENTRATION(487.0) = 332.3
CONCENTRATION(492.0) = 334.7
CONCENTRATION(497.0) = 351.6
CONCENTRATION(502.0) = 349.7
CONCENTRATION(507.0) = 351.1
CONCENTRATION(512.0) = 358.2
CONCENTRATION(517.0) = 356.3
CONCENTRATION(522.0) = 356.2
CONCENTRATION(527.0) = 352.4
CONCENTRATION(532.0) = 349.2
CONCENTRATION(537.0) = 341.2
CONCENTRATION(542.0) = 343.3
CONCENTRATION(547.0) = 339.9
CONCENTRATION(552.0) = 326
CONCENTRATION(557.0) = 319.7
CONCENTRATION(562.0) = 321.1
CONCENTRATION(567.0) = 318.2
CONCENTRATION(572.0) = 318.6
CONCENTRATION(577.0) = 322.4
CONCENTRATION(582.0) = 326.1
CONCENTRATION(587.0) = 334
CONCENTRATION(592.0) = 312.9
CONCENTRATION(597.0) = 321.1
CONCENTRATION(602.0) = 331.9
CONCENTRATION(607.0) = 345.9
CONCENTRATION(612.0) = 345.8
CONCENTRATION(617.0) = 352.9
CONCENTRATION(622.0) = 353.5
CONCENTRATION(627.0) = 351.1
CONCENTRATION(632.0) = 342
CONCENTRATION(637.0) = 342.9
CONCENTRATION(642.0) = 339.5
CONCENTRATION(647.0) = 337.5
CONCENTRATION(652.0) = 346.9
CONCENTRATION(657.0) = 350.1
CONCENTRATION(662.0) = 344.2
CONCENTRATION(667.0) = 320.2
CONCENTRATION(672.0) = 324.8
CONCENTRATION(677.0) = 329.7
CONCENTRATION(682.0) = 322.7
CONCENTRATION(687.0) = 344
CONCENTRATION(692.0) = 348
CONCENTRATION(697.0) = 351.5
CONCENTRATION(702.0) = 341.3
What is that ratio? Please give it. 0.43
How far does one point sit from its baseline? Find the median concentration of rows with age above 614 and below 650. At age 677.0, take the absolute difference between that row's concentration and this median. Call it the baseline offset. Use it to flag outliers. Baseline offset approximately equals 13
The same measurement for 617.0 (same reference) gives 10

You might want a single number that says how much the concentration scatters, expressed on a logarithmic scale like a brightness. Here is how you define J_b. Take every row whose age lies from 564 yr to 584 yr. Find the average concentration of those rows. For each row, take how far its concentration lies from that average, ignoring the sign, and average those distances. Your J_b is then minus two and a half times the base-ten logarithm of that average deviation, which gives -1.2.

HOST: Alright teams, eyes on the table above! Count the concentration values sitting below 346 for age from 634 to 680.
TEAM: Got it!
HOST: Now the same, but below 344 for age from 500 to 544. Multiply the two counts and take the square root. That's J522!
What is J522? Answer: 3.7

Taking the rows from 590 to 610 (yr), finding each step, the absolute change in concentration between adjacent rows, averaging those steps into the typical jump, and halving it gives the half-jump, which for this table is 5.5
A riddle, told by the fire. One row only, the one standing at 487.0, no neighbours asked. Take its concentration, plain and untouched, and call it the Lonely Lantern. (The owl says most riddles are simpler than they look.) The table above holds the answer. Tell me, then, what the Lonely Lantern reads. 332.3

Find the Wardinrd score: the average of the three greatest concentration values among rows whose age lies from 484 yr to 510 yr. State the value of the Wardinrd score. 351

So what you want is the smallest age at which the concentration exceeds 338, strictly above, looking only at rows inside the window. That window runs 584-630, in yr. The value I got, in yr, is 607.0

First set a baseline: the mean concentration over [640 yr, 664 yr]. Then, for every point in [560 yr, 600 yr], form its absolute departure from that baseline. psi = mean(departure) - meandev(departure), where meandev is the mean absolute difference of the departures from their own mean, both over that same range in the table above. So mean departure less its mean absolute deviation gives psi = 18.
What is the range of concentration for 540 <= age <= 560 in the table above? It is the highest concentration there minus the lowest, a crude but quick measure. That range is 24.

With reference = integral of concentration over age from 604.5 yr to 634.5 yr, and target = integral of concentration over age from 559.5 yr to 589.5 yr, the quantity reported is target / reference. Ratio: 0.93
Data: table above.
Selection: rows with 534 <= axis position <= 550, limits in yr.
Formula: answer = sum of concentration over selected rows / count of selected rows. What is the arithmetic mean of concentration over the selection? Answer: 341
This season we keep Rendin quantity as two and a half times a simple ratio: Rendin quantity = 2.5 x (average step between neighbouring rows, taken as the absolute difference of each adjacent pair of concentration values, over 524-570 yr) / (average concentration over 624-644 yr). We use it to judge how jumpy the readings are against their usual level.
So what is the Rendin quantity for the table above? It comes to 0.037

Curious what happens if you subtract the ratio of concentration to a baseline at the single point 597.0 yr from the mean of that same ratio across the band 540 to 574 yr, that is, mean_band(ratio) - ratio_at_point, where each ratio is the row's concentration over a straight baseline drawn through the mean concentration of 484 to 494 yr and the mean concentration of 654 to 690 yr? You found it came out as 0.02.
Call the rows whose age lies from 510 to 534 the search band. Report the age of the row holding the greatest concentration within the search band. 512.0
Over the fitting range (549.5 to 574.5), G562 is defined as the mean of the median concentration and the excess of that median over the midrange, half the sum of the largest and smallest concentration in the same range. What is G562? 159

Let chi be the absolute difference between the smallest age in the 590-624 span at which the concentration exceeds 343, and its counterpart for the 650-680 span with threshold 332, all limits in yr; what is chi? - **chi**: 45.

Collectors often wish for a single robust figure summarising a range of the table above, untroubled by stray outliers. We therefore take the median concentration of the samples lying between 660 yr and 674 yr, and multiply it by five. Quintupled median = 1624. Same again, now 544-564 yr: 1618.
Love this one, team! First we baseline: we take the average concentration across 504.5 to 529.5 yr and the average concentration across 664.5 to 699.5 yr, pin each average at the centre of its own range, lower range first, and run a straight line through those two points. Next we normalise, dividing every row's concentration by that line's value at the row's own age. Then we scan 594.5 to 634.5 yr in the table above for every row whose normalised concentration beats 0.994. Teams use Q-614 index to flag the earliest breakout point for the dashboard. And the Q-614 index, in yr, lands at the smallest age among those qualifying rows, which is 607.0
